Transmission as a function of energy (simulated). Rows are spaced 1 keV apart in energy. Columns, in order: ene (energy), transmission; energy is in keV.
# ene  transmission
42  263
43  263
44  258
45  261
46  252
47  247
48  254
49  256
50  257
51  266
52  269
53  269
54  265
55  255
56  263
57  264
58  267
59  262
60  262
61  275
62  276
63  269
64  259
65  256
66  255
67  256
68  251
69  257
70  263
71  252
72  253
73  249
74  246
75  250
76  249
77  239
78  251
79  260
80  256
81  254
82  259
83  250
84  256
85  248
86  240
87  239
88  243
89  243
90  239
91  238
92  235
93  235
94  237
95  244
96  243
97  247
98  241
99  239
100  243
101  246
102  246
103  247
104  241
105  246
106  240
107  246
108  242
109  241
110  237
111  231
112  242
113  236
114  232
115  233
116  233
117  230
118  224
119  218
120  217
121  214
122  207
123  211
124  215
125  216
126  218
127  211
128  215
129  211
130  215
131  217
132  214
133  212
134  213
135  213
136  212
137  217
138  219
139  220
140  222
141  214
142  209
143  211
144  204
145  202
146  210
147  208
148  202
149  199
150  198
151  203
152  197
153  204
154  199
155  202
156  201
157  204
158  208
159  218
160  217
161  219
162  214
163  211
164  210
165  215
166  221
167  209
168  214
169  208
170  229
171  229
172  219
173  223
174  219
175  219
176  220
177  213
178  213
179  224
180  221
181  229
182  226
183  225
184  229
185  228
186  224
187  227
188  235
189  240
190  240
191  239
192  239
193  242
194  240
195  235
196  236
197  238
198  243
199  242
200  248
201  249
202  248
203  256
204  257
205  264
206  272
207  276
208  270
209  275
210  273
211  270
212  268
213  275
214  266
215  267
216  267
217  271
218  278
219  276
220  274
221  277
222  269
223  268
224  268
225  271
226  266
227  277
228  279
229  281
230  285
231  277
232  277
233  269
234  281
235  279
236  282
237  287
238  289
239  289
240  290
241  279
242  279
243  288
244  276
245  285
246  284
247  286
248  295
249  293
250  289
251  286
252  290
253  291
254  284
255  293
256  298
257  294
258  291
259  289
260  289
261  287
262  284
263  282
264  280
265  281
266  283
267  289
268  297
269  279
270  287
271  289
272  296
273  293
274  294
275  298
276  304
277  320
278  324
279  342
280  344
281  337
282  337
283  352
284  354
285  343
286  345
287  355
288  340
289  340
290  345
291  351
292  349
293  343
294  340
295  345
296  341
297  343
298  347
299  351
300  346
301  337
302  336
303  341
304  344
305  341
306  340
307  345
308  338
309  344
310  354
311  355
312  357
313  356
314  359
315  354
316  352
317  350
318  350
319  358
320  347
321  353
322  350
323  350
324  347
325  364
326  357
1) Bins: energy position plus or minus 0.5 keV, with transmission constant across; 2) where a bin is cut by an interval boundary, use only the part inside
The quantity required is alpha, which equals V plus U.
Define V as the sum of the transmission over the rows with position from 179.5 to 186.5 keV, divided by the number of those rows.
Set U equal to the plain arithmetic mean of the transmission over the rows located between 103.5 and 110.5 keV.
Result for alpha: 468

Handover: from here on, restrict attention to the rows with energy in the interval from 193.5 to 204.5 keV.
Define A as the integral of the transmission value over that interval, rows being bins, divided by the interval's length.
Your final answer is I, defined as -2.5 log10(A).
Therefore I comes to -5.97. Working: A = 245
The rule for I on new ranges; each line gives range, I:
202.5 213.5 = -6.07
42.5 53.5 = -6.03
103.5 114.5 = -5.95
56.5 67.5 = -6.05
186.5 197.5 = -5.94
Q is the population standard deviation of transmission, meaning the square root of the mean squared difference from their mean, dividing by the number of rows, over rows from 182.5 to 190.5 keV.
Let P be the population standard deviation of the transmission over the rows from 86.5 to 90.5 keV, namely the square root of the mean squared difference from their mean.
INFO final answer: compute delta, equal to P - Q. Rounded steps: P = 2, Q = 6.0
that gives -4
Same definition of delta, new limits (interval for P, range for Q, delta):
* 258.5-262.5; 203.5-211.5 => -4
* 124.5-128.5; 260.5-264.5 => 0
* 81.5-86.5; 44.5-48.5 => 2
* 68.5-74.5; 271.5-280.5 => -14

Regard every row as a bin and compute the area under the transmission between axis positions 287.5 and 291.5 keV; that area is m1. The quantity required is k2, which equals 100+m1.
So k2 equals 1476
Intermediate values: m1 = 1376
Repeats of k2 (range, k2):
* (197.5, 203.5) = 1586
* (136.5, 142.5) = 1401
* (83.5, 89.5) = 1569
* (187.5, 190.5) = 815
